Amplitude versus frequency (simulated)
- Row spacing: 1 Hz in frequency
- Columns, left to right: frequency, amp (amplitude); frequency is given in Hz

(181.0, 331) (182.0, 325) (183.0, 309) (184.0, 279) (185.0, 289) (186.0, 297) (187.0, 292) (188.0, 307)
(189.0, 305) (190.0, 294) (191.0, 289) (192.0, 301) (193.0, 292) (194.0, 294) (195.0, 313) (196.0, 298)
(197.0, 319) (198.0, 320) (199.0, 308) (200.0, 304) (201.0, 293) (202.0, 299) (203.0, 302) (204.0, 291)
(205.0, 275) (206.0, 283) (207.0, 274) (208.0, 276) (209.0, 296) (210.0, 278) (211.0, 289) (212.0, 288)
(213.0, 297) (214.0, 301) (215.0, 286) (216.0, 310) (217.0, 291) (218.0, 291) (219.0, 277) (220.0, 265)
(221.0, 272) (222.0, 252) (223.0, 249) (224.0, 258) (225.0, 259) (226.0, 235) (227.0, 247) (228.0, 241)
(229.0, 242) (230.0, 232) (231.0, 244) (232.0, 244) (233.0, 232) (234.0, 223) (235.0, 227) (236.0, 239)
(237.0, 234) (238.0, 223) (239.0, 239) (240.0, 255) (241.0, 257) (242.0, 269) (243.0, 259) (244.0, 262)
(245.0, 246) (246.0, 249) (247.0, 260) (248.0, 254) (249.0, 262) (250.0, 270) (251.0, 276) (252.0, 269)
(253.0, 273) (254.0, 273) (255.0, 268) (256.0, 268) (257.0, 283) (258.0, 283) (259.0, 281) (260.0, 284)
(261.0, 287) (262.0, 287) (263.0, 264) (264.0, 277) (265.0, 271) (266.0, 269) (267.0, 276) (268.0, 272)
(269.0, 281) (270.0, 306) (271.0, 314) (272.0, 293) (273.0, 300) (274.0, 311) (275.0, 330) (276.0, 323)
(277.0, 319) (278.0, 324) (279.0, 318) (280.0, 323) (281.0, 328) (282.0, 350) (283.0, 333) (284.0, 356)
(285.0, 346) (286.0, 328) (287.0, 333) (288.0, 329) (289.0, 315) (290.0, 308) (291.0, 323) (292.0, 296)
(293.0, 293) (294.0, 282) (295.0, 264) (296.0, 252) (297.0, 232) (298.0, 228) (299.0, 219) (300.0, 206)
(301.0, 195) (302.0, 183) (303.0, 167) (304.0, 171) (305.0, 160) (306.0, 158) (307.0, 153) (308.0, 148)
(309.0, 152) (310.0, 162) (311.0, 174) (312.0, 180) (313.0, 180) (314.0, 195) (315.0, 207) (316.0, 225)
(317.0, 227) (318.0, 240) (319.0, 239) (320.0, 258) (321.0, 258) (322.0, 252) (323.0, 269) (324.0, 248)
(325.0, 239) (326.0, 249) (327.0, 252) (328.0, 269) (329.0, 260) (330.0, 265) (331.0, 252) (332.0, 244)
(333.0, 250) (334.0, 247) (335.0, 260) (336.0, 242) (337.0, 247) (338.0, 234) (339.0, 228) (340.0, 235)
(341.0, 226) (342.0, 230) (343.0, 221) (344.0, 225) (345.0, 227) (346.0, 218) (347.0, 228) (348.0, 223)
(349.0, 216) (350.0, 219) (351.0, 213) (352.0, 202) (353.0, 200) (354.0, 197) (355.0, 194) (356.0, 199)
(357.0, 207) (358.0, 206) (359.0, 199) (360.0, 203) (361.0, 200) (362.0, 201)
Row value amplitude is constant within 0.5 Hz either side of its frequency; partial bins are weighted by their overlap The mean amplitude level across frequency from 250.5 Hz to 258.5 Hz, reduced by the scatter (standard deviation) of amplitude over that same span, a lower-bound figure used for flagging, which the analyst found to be 268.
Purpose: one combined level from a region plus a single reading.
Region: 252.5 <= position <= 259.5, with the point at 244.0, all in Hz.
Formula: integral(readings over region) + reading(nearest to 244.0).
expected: 2191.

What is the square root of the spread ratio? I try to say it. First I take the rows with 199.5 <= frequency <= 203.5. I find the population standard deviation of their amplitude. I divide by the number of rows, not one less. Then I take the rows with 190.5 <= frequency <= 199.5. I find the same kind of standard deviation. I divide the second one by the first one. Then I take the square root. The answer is 1.63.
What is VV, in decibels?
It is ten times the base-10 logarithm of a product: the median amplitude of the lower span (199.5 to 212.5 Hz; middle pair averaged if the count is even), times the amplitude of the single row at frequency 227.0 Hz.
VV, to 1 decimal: 48.5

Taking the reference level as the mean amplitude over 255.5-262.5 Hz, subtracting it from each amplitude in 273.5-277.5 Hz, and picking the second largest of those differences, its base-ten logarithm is 1.61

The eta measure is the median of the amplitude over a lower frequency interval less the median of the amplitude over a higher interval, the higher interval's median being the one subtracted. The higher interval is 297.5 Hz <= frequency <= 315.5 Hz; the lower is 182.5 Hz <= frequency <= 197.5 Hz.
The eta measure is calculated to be 120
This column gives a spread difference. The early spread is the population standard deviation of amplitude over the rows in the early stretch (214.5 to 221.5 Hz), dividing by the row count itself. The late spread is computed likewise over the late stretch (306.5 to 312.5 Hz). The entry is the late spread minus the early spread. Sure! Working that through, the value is -1.9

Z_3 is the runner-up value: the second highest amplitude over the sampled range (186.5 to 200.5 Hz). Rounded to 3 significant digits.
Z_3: 319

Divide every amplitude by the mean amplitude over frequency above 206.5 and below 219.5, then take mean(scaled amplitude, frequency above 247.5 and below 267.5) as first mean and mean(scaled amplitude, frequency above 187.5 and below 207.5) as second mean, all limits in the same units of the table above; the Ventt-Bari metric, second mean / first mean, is 1.09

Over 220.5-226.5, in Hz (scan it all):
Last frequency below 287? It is 226.0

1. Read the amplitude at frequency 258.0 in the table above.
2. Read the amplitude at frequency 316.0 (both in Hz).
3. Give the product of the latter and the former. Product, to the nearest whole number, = 63675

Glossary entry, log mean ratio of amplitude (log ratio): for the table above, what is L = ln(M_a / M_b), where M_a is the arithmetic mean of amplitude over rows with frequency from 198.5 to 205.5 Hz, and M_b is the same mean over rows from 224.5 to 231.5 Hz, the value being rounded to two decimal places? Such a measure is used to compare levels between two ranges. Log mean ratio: 0.20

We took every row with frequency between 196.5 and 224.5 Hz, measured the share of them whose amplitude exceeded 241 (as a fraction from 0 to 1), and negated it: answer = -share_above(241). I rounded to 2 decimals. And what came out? -1.00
